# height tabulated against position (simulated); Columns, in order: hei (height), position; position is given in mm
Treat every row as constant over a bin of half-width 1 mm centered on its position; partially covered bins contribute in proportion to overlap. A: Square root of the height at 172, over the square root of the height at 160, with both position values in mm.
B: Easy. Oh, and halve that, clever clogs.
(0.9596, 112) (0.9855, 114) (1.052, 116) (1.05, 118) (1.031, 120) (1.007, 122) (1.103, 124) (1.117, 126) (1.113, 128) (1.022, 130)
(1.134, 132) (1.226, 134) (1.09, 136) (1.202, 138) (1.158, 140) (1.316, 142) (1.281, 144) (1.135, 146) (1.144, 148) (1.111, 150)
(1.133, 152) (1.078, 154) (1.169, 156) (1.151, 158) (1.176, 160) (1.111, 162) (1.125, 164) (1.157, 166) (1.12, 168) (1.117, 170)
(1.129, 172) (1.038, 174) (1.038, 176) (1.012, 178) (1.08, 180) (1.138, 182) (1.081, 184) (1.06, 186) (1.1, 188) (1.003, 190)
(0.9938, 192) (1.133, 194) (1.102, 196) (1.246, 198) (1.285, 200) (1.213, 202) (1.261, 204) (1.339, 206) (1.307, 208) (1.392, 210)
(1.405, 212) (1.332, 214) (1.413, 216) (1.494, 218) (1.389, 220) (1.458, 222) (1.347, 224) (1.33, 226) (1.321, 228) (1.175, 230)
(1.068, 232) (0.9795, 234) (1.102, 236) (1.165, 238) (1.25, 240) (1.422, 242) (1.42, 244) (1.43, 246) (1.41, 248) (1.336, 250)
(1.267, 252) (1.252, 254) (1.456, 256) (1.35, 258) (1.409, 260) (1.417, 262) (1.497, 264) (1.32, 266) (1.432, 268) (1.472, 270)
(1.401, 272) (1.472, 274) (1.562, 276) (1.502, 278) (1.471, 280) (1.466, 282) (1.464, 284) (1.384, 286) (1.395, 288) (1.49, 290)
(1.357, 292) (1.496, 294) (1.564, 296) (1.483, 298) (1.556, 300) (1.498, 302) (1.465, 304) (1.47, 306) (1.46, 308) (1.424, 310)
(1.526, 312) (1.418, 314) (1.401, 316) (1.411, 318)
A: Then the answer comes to 0.49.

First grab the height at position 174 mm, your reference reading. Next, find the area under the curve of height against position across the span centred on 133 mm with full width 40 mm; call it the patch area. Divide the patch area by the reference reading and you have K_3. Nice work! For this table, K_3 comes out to 43.2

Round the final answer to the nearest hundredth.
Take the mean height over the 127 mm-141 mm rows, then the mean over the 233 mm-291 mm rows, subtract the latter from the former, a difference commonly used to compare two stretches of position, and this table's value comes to -0.24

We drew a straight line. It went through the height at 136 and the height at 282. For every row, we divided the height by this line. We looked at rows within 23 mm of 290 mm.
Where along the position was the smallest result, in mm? 292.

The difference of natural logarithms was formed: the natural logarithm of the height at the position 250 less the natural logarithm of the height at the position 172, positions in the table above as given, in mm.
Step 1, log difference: 0.17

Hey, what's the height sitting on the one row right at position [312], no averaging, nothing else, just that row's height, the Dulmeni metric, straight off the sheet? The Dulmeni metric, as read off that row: 1.526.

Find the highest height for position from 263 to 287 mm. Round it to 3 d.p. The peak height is 1.562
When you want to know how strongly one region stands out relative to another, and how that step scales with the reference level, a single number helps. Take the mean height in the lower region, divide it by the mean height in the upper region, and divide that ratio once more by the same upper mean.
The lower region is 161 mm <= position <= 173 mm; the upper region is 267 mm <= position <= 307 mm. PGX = 0.52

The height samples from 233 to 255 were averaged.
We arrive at 1.28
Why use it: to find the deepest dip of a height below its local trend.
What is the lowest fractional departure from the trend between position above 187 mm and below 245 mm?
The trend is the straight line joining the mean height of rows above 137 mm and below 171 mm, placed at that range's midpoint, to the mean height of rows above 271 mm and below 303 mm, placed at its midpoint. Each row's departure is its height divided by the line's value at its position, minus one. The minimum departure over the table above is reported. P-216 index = -0.27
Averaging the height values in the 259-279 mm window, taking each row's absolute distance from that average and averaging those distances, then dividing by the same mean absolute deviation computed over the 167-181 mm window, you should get 1.3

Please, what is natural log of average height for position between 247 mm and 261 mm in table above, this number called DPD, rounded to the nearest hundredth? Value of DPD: 0.30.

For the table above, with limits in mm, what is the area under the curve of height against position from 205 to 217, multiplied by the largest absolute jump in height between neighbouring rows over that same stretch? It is 1.4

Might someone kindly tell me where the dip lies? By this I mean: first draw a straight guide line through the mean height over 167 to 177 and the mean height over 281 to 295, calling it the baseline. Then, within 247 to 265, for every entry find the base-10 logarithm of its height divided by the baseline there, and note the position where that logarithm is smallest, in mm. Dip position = 254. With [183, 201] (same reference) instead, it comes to 192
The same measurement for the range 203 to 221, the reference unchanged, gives 204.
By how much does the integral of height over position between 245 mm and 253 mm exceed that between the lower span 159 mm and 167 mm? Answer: 1.7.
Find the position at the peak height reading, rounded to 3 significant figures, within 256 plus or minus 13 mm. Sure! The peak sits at 264 mm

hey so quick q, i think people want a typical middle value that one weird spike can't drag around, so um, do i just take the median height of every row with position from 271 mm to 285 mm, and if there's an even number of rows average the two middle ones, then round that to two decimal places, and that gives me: 1.47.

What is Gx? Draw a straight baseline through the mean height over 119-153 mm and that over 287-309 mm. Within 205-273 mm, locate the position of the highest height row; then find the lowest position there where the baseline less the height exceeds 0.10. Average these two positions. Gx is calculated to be 247 mm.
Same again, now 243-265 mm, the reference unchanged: 258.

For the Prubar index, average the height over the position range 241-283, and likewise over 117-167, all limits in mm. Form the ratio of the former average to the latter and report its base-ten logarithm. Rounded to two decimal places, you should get 0.10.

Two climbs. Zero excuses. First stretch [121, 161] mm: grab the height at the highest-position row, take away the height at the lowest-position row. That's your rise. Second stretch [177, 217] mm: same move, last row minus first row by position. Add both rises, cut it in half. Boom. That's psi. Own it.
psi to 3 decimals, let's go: 0.285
